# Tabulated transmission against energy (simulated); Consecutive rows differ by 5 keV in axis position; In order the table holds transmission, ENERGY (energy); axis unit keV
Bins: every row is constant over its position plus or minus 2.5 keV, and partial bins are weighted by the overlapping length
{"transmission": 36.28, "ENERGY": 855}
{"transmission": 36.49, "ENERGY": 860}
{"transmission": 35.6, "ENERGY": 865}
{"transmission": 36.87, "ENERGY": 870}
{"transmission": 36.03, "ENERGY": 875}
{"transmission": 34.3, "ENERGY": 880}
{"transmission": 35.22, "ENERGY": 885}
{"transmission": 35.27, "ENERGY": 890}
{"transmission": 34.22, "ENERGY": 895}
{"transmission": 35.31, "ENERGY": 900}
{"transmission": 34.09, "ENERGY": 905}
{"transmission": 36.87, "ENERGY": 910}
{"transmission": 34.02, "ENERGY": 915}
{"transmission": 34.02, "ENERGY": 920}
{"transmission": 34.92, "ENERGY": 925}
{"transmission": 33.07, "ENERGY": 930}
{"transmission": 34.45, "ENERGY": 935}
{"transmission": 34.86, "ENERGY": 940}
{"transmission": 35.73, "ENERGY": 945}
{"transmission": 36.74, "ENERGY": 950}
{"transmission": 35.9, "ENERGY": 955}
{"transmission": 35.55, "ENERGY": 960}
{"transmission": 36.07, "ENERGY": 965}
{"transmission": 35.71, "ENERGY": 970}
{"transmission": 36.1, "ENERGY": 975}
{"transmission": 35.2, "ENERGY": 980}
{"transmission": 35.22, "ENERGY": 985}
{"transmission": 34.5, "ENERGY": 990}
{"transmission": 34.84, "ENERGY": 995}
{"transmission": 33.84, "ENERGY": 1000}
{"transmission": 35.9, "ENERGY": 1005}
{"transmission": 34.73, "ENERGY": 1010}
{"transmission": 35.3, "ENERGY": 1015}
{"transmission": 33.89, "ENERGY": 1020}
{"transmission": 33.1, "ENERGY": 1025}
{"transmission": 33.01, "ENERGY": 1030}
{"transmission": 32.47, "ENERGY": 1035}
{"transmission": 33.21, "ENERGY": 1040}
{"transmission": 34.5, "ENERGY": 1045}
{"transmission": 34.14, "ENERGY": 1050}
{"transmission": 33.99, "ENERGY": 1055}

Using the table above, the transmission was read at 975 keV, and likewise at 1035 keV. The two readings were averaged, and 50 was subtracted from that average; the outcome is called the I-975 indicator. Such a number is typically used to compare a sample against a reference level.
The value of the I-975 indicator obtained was -15.7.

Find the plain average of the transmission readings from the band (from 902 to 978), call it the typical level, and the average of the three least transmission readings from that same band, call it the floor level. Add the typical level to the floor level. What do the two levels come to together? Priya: 68.9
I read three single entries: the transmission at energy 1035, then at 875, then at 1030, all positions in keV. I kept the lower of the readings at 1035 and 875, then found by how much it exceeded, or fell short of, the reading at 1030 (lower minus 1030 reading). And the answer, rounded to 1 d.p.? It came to -0.5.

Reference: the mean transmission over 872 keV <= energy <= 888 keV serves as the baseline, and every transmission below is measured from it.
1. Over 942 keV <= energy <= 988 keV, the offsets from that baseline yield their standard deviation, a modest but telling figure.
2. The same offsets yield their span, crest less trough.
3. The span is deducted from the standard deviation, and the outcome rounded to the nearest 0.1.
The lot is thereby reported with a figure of -1.1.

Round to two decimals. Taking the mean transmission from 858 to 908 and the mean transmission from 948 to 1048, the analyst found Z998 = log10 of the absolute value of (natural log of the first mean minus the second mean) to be 1.49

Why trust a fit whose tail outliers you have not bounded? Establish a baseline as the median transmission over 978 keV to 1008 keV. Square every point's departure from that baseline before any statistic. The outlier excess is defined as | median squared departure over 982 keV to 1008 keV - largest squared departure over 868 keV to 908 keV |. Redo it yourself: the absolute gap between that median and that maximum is 3.2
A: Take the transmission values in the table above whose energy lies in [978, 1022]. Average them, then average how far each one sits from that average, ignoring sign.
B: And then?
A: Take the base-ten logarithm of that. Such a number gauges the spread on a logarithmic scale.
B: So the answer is -0.28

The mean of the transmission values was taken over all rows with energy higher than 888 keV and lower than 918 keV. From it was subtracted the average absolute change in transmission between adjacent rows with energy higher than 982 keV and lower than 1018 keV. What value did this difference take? 34.0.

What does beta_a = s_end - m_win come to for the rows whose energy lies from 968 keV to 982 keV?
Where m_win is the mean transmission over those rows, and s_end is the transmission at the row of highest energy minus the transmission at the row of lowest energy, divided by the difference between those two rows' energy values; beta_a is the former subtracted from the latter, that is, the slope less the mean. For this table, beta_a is -35.7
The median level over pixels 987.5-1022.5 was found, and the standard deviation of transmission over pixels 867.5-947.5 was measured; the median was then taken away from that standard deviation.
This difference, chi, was -33.7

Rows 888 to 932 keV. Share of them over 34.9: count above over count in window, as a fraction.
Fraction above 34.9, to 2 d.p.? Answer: 0.44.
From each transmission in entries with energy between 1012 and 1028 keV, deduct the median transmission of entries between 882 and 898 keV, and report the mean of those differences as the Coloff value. -1.1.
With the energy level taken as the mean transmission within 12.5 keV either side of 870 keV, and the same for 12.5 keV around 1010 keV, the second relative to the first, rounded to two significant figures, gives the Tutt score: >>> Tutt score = 0.97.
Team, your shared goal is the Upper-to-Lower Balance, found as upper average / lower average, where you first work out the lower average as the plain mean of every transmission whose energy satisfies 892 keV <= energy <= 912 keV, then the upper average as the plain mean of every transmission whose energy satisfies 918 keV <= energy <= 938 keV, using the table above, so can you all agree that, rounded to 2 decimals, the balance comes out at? 0.97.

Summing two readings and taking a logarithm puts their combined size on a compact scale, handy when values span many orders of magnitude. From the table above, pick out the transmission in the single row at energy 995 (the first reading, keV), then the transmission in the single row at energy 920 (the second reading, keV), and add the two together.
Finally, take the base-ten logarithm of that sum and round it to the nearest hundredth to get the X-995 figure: 1.84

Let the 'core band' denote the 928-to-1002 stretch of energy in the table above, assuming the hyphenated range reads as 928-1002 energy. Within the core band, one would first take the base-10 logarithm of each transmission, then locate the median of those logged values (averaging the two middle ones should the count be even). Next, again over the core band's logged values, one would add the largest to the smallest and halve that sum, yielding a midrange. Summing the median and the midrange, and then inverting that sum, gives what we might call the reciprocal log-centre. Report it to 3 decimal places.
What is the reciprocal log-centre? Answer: 0.324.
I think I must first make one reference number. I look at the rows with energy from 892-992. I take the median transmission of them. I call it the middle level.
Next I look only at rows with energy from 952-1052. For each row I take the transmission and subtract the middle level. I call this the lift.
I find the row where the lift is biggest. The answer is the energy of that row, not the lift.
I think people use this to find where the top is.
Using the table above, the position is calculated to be 975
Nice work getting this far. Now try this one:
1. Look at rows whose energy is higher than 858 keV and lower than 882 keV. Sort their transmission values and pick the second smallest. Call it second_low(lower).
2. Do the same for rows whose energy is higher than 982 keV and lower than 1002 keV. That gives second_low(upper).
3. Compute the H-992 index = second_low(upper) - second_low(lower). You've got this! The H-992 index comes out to -1.1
